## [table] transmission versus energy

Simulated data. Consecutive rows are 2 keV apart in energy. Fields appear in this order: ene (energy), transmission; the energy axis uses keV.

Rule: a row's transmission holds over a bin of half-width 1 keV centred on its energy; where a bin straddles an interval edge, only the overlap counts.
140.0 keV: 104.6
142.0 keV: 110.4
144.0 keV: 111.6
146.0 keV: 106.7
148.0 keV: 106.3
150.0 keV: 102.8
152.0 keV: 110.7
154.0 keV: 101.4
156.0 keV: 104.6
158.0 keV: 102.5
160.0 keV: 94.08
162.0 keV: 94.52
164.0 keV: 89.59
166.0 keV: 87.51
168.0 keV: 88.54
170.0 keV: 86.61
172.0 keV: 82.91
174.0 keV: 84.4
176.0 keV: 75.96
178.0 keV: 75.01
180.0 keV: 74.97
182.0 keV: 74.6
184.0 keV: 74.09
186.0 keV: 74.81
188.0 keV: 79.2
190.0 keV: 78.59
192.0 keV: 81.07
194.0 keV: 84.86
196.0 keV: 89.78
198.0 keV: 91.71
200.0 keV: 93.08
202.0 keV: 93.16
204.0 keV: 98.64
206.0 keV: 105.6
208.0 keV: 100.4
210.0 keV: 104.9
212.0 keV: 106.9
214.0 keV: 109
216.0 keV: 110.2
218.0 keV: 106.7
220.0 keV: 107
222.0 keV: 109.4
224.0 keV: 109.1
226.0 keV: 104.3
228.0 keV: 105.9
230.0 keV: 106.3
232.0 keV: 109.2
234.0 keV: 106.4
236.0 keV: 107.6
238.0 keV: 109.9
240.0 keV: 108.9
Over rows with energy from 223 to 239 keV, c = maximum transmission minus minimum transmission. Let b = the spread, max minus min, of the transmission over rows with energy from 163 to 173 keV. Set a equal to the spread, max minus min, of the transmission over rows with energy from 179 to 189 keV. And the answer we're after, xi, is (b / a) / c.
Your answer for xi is 0.23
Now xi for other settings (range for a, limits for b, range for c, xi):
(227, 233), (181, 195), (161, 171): 0.41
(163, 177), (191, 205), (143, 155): 0.13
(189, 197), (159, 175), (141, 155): 0.10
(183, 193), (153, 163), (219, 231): 0.30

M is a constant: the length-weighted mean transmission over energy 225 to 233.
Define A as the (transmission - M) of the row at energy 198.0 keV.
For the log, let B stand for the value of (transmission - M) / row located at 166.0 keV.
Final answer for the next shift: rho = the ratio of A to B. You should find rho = 0.8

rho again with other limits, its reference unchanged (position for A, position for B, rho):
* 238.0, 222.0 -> 1.2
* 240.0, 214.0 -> 1.0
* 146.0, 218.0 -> 1.0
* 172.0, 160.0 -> 1.9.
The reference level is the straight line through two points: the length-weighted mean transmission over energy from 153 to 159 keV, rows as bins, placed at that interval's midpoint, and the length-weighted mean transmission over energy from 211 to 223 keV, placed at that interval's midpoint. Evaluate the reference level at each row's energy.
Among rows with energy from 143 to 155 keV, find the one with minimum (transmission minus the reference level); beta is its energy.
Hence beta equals 154.0 keV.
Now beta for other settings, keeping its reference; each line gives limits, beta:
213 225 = 218.0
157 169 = 166.0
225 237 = 226.0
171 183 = 182.0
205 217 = 208.0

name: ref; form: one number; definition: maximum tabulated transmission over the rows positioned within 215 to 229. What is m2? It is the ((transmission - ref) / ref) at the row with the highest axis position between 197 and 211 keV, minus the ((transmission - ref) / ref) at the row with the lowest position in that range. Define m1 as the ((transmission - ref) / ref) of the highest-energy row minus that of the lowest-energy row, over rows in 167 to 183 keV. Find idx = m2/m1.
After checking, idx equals -0.9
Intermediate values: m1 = -0.13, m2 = 0.120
